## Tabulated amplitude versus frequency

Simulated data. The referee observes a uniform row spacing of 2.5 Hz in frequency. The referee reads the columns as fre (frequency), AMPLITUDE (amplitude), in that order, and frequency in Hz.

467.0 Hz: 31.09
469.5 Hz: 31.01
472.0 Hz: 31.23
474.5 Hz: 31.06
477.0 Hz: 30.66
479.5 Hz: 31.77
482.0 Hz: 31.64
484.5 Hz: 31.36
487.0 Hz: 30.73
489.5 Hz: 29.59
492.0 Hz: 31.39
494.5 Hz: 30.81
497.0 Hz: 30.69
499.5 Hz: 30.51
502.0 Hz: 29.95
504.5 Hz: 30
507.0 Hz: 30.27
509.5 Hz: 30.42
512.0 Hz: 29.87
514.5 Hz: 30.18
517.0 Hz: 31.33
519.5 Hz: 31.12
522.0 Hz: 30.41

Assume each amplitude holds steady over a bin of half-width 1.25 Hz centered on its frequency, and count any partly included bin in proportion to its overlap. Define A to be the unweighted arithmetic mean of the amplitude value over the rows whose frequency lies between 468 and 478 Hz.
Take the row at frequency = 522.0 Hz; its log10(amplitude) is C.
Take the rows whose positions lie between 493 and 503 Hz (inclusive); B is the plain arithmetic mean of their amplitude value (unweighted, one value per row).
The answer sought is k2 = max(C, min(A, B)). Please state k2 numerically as 30.5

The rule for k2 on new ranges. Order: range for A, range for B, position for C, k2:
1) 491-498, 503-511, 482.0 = 30.2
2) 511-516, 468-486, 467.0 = 30.0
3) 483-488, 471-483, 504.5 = 31.0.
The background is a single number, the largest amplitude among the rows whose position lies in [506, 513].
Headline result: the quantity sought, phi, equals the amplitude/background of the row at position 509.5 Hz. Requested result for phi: 1.00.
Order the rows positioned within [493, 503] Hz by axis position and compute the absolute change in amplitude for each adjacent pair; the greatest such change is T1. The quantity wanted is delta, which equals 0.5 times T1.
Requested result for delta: 0.3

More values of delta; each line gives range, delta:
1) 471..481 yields 0.6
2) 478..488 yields 0.3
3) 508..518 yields 0.6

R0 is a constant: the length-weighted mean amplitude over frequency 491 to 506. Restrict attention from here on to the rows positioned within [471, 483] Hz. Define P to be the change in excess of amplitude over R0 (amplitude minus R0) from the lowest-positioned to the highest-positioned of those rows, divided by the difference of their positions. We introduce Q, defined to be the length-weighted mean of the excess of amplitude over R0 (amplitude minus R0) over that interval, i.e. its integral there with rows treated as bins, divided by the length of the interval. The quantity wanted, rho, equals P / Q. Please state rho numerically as 0.1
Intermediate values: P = 0.04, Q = 0.7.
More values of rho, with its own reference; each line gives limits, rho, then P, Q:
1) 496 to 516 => 0.1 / -0.03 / -0.3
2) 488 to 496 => 3.8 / 0.24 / 0.1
